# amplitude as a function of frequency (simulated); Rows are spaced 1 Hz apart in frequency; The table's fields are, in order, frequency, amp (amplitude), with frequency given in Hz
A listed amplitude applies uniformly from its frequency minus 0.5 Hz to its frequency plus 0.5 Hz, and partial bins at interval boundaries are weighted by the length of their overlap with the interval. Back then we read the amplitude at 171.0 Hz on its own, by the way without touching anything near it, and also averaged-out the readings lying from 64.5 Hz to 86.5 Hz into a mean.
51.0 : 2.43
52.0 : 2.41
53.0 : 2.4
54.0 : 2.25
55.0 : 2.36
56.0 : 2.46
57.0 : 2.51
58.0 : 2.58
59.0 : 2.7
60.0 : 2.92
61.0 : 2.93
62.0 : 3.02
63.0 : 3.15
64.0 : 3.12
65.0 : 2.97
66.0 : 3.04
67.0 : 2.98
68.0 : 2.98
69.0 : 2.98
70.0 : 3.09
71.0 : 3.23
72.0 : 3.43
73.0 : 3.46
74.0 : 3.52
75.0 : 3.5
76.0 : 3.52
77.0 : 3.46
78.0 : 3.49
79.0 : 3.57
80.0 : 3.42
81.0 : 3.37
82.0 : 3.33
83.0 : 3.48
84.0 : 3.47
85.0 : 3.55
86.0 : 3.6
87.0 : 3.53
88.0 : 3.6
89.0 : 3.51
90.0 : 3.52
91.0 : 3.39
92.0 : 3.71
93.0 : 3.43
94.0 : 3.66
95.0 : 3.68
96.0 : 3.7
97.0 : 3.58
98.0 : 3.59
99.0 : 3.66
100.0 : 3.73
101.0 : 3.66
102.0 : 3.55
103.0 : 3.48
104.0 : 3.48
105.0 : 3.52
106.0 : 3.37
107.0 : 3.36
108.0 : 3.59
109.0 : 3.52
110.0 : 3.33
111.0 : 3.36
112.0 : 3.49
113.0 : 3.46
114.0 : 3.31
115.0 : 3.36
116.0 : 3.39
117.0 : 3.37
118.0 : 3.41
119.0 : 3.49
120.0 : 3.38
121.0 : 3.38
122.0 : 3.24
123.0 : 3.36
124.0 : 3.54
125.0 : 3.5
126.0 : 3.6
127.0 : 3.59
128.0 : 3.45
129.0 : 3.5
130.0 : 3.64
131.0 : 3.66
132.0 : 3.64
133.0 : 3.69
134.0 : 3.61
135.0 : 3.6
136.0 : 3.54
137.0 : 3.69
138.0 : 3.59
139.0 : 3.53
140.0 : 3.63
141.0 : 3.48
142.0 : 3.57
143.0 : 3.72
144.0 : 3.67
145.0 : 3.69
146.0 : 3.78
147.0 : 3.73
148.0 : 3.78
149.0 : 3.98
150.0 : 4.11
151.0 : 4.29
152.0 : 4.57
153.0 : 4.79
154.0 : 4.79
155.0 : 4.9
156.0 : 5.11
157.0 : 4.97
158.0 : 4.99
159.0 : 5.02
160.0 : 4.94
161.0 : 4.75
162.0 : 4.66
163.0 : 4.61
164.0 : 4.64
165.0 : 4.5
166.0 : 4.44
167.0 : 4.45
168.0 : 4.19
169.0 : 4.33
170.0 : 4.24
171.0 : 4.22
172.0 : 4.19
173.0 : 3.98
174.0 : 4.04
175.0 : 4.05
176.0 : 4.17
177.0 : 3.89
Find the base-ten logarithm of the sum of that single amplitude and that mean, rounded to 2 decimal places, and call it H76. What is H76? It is 0.88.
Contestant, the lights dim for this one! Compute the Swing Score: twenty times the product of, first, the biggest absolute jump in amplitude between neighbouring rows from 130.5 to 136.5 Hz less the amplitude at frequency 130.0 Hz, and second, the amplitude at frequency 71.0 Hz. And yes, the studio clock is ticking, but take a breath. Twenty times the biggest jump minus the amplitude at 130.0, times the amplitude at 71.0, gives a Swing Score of -230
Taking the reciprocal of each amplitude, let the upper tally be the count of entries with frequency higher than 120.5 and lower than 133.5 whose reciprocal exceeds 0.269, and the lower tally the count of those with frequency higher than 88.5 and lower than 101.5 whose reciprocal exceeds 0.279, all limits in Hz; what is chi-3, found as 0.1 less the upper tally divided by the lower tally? -2.5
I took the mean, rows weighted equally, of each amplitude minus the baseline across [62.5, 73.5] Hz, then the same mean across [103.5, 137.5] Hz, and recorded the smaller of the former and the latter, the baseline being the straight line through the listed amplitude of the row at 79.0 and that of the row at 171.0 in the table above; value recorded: -0.38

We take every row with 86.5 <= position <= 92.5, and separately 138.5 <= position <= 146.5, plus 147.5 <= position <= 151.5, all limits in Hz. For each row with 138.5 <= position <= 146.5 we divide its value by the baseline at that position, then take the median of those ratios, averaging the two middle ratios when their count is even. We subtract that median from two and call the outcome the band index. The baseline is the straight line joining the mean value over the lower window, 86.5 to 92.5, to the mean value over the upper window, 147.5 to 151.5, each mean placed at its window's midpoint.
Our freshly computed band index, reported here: 1.08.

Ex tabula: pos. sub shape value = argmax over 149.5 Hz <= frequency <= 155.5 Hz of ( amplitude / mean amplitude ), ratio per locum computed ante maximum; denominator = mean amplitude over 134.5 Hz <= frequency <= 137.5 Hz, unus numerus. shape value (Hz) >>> 155.0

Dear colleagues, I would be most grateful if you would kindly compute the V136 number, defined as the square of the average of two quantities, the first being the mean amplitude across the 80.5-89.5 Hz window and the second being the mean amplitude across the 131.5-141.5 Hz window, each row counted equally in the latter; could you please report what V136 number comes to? 12.6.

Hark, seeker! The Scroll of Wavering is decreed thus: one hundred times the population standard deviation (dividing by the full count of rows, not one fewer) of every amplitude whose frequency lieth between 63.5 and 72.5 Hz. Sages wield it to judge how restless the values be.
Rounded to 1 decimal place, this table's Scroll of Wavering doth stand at 14.5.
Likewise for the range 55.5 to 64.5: 24.9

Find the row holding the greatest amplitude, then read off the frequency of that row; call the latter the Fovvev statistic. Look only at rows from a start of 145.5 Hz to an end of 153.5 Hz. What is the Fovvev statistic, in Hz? 153.0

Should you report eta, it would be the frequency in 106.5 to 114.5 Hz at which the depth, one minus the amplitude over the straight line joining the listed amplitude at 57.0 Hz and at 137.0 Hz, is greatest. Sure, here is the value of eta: 114.0 Hz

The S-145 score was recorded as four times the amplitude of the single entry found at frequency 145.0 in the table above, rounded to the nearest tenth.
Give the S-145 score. 14.8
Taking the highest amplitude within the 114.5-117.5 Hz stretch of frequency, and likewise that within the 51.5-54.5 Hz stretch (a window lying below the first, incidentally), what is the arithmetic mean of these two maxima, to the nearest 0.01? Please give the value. 2.90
